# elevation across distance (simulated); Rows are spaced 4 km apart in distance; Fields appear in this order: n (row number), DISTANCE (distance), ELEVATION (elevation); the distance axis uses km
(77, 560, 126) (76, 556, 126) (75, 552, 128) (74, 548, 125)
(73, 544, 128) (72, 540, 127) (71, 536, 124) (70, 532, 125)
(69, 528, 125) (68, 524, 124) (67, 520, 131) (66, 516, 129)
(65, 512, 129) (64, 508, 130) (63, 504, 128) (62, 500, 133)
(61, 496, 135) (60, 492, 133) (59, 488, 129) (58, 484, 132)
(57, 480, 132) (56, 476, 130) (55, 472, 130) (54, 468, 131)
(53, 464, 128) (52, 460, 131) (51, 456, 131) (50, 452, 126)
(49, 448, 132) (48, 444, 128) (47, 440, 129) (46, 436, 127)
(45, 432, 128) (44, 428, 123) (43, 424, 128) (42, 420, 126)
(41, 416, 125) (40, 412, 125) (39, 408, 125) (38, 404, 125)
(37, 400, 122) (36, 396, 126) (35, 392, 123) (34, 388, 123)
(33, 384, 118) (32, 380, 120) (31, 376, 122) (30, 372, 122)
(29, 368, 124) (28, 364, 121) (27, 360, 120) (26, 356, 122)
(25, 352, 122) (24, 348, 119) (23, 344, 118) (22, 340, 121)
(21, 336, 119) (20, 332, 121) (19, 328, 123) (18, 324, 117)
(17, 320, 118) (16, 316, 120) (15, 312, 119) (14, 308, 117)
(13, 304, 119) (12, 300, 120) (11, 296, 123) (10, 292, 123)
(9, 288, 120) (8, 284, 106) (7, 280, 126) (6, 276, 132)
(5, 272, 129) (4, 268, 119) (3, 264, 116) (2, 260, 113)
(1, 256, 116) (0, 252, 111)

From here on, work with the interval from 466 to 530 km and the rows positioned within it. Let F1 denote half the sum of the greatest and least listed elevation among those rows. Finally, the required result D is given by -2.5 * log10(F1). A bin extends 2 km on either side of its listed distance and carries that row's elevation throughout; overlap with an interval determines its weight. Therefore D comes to -5.28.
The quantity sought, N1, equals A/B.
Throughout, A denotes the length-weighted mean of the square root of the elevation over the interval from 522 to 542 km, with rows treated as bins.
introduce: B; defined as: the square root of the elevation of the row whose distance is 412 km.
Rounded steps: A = 11.18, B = 11.2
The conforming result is 1.000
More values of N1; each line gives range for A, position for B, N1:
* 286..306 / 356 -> 0.996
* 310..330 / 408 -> 0.977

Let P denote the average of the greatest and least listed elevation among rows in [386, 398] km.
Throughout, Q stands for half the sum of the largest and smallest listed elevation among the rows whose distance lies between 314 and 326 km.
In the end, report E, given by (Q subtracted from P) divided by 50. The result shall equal 0.12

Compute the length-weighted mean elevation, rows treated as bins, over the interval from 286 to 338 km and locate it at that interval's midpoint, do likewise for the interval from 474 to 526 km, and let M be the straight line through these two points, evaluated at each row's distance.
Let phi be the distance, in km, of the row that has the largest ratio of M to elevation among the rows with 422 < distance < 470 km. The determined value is 428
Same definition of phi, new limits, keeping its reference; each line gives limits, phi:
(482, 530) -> 524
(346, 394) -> 384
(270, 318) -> 284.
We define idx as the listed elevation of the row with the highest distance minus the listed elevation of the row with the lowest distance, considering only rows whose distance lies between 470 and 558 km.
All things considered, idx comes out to -4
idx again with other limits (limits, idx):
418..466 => 2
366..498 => 11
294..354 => -1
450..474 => 4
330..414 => 4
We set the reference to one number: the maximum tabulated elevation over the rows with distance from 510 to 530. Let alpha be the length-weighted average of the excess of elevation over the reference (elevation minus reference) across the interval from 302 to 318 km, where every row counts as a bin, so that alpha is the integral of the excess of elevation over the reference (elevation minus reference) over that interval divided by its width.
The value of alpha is -12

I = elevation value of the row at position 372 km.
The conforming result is 122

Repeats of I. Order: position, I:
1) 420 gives 126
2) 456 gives 131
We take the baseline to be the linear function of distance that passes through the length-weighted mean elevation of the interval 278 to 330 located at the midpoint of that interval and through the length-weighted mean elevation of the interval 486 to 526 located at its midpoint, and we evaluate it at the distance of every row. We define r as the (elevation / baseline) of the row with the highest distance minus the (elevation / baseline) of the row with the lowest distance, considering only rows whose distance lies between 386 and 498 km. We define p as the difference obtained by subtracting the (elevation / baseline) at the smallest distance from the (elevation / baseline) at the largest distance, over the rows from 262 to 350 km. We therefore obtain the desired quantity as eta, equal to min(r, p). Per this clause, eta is -0.012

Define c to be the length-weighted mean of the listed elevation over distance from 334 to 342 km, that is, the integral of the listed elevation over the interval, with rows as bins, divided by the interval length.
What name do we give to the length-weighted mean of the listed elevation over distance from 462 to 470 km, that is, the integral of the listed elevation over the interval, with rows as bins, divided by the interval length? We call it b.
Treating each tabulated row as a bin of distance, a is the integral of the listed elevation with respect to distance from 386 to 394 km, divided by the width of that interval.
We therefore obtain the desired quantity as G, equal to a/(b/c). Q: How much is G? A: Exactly 114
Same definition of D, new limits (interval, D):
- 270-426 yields -5.19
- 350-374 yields -5.22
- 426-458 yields -5.26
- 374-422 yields -5.22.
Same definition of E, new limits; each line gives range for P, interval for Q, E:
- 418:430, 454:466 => -0.08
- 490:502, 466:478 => 0.07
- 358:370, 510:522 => -0.16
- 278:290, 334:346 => -0.07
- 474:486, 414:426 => 0.09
